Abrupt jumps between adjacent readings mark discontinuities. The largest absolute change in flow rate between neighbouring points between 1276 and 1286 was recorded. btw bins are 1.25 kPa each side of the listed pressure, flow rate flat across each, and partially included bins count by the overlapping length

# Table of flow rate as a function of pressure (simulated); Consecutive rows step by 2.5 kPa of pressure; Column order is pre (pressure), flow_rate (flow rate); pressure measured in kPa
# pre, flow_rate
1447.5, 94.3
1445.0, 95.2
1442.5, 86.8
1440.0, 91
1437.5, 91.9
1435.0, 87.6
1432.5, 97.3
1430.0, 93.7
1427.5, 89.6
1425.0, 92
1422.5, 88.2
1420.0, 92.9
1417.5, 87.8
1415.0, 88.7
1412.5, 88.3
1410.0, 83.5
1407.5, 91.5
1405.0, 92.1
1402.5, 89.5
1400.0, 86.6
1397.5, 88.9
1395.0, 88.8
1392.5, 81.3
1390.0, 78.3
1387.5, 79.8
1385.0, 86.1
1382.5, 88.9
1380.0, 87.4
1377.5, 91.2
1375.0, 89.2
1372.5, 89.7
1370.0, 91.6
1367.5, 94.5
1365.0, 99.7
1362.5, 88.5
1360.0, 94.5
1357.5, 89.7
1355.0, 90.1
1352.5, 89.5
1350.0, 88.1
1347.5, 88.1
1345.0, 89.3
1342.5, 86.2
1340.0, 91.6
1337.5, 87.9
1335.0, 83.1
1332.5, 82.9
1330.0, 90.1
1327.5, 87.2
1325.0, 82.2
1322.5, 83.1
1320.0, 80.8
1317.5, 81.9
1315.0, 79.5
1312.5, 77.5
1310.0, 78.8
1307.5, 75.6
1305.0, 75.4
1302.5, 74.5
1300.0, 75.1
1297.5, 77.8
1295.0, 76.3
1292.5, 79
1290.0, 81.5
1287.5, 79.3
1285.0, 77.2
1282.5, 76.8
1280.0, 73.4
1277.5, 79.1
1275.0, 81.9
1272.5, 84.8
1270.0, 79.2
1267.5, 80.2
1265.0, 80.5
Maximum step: 5.7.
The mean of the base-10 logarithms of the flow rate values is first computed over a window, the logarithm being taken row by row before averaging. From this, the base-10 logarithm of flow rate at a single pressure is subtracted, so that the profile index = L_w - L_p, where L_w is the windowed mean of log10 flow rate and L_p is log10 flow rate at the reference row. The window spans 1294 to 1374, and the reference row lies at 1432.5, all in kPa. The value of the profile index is -0.060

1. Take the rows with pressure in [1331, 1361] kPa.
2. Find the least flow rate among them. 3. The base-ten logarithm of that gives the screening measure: 1.92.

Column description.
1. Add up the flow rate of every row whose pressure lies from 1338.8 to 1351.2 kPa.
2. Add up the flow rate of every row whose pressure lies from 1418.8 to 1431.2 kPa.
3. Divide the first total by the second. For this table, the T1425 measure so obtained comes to 0.97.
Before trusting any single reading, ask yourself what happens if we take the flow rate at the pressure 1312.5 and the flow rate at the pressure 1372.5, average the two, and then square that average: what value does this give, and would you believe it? 6989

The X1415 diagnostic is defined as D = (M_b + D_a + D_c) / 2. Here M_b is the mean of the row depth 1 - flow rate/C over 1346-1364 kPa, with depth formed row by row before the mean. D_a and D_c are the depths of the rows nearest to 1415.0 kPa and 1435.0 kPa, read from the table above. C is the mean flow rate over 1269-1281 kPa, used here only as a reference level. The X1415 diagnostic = -0.17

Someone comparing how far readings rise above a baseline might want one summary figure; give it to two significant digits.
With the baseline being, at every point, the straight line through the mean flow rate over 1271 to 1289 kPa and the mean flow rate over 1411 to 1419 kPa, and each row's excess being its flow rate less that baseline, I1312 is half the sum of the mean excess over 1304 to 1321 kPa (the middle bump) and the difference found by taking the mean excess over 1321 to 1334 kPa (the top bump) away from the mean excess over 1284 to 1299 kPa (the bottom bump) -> -3.4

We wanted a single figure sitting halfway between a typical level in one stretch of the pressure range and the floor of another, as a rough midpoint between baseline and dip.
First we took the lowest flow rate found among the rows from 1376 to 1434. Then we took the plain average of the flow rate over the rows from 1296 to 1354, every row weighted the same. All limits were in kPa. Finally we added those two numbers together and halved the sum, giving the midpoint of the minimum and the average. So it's 80.6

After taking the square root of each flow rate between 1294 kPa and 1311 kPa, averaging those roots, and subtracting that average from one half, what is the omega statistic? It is -8.2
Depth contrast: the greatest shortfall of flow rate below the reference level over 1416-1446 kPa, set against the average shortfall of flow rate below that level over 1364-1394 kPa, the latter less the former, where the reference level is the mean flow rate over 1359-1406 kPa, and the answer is -1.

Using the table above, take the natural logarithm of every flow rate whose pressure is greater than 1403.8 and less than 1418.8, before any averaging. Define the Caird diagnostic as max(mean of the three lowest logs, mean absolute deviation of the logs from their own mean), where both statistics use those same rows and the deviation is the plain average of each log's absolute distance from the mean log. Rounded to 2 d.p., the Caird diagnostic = 4.46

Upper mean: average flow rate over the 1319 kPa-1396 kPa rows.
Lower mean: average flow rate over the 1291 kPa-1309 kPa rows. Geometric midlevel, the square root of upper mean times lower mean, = 82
